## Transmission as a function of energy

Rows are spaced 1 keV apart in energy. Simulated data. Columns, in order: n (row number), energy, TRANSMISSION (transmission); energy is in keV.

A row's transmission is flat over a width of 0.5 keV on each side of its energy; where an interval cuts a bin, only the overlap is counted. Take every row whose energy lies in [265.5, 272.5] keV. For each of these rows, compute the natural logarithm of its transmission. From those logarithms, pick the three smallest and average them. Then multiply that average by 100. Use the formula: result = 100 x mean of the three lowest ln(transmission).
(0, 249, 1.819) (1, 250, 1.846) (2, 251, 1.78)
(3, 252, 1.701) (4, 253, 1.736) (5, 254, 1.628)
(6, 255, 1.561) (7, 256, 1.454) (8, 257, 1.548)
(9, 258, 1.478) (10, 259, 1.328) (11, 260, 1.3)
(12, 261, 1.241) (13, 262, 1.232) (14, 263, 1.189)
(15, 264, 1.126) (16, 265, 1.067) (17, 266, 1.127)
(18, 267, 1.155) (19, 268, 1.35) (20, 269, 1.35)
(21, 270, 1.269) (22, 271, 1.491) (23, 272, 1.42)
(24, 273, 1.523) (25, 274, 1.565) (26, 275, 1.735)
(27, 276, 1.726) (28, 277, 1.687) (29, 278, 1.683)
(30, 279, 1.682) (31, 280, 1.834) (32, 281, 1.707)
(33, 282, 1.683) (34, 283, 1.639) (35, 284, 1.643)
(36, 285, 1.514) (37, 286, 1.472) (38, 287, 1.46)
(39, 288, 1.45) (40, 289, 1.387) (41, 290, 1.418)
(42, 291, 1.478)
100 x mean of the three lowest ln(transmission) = 17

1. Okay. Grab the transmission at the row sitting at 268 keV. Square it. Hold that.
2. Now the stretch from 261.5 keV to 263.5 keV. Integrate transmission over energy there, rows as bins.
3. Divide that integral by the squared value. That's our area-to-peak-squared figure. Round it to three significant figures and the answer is 1.33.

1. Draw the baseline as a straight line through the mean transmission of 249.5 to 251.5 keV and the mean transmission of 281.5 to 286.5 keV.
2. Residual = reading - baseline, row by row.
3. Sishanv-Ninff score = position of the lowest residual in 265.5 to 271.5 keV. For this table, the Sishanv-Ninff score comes 266 keV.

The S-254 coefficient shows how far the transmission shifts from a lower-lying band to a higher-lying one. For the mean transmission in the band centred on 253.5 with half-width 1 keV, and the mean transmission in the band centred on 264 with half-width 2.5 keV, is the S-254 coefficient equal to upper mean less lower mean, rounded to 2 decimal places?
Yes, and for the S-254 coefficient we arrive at -0.53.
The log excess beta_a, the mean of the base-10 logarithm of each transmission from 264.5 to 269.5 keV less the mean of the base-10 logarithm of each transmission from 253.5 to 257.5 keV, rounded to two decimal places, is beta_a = -0.11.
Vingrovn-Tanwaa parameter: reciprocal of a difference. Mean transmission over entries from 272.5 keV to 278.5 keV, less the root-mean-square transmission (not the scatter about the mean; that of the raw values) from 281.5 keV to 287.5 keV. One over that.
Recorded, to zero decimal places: 12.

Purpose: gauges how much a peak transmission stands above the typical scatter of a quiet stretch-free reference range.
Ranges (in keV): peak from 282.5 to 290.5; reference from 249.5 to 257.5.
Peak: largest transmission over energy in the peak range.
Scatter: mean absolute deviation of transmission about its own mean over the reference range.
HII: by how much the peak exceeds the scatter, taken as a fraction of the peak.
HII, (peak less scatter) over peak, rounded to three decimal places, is 0.934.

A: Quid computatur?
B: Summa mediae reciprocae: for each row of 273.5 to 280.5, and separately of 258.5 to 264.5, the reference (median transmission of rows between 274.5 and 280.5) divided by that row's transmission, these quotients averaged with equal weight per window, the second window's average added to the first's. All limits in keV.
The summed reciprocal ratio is 2.4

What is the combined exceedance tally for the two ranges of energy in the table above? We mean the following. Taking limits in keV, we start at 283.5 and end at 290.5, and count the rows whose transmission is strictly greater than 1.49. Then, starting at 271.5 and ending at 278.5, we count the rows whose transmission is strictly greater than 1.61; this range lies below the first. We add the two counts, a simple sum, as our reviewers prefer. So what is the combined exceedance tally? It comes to 6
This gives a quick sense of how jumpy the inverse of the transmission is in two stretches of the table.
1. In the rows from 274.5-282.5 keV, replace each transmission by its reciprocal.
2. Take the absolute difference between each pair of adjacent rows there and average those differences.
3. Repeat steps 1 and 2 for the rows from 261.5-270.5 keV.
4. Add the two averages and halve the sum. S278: 0.031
